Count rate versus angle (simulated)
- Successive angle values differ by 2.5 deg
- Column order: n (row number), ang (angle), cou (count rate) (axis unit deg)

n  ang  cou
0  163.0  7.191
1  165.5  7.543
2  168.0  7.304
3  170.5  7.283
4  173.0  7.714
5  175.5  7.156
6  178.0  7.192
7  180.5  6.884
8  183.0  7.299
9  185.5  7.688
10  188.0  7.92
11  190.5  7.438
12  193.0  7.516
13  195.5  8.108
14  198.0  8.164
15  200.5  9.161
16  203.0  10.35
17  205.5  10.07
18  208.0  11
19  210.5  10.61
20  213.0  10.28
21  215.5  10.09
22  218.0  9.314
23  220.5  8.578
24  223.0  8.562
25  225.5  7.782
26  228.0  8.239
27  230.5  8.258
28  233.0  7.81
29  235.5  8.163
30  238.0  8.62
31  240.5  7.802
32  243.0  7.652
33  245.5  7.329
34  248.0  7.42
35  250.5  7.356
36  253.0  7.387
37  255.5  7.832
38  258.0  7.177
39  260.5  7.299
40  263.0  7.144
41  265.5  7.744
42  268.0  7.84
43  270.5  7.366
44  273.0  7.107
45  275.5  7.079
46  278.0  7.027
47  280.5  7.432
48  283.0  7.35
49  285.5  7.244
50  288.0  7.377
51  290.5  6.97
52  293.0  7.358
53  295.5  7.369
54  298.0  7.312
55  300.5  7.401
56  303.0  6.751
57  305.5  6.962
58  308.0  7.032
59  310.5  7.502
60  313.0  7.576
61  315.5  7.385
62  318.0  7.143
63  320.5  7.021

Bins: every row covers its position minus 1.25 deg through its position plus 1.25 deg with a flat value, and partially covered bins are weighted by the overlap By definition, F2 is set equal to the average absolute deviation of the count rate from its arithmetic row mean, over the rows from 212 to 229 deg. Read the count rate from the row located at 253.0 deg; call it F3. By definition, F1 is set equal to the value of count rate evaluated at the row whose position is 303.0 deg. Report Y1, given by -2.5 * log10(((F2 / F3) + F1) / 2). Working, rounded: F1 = 6.751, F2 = 0.79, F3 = 7.387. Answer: -1.34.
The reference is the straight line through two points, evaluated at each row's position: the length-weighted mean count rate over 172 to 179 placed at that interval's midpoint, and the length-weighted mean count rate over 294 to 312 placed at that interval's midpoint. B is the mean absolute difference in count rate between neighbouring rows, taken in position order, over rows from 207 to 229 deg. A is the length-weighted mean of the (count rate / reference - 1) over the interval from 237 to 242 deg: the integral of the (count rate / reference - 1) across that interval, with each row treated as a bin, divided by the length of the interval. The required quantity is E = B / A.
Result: 4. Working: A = 0.12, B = 0.46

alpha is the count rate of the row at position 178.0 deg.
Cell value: 7.192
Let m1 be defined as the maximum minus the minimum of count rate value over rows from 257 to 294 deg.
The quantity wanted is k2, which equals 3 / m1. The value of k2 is 3.4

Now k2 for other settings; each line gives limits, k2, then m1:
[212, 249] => 1.0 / 3.0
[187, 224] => 0.8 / 3.6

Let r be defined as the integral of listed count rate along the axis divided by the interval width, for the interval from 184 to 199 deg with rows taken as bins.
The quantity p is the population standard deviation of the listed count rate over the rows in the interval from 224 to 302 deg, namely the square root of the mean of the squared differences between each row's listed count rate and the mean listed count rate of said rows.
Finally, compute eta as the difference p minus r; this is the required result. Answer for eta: -7.4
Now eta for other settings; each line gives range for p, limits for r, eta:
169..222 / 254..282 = -6.1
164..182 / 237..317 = -7.1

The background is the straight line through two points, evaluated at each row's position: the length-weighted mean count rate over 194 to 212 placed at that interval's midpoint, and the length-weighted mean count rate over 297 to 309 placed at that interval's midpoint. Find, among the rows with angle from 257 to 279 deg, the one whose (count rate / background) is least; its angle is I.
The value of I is 258.0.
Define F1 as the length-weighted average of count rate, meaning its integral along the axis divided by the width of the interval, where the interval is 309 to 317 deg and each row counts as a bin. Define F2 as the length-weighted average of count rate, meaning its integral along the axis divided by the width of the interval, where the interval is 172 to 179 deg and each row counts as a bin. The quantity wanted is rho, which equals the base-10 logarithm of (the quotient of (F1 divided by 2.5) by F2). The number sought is -0.39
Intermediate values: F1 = 7.5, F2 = 7.3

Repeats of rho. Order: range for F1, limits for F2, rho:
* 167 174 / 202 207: -0.54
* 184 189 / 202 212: -0.53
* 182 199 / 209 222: -0.50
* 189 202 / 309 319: -0.36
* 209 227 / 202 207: -0.44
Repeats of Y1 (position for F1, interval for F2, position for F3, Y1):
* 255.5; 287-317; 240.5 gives -1.49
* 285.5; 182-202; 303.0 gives -1.41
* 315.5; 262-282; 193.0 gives -1.42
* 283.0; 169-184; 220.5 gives -1.42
